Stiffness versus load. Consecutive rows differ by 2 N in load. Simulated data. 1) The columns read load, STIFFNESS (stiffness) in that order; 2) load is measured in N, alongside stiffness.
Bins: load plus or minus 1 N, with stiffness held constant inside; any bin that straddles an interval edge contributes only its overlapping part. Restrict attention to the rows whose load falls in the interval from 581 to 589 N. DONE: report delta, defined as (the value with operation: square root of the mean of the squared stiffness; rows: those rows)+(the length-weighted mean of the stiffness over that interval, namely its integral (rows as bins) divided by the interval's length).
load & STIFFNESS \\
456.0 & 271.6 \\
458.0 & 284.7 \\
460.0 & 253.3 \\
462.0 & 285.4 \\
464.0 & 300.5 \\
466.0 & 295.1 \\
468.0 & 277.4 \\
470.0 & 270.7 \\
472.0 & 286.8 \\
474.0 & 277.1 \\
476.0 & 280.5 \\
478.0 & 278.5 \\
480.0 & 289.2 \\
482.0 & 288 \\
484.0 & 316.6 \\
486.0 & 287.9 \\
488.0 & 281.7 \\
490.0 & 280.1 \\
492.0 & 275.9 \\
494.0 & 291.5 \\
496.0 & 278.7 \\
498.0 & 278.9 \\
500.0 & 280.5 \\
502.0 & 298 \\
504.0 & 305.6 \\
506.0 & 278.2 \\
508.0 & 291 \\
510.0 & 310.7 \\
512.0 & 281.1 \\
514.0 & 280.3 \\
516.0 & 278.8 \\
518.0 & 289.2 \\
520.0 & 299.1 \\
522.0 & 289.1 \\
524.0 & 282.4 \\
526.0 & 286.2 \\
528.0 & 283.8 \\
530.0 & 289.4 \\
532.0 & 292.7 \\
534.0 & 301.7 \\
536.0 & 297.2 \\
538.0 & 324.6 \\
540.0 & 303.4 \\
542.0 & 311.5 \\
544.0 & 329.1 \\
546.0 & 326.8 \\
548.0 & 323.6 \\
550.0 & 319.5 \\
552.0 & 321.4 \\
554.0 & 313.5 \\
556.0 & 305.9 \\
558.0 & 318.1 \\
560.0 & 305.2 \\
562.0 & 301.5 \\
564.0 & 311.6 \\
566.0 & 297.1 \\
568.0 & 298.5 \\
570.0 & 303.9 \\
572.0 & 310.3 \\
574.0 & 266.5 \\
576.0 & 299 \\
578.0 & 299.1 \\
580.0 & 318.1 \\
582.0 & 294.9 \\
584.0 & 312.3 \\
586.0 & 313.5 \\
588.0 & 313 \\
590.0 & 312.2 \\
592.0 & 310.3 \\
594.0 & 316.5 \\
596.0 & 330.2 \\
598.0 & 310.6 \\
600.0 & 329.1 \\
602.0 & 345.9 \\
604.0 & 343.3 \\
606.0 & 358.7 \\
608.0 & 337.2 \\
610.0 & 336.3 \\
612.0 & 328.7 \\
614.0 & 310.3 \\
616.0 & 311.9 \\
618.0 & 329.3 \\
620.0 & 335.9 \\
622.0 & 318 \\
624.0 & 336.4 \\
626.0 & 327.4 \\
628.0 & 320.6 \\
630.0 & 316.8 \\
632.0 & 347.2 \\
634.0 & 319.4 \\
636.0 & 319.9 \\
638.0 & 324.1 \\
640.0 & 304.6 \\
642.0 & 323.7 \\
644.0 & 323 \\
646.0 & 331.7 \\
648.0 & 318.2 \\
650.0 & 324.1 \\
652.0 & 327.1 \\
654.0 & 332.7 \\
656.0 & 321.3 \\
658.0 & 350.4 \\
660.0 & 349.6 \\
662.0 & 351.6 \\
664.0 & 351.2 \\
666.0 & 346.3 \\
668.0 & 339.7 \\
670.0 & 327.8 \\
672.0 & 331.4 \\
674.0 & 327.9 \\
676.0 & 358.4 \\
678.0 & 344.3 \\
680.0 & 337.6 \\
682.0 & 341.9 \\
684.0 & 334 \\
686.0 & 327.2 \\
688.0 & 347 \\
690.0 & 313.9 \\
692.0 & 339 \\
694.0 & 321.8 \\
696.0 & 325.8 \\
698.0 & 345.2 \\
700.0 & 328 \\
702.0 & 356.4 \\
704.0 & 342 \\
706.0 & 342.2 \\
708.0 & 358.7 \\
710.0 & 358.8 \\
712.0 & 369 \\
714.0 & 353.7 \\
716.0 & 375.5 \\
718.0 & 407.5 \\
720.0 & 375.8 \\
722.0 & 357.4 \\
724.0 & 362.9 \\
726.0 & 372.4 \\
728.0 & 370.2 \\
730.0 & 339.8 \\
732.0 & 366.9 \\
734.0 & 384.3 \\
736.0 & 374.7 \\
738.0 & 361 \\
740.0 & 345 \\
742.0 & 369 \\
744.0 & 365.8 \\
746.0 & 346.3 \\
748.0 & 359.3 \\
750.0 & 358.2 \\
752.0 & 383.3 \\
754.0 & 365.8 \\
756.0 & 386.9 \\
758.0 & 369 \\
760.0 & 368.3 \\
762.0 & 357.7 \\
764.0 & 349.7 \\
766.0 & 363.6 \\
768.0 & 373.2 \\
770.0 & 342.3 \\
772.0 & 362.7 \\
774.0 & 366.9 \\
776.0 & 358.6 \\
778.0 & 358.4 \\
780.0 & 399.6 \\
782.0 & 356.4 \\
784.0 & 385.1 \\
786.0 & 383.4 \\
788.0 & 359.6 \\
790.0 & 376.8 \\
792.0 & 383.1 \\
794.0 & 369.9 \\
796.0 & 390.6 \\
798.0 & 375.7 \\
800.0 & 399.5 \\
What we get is 617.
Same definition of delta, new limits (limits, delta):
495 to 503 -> 568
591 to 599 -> 634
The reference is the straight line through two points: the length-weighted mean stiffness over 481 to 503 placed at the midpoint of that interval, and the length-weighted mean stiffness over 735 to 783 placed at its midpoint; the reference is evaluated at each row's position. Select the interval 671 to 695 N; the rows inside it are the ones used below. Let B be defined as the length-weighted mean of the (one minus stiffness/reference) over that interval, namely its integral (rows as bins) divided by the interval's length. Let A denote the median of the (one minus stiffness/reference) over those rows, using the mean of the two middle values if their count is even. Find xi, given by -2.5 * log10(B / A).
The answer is 0.0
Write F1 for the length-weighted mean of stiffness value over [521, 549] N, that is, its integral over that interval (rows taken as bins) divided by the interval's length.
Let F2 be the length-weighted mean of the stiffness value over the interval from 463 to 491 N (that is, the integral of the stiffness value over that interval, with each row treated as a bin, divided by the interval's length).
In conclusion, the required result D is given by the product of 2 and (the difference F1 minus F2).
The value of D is 33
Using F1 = 303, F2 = 286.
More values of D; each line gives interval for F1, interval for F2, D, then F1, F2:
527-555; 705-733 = -110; 310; 365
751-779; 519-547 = 127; 365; 301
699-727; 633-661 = 70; 361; 326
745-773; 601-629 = 64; 363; 331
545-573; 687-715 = -64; 311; 343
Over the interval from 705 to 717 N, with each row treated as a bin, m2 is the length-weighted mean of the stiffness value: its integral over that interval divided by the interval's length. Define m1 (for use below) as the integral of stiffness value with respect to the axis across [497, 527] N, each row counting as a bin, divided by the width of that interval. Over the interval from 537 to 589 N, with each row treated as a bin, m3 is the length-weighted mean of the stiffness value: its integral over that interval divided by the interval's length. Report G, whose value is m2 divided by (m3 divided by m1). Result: 336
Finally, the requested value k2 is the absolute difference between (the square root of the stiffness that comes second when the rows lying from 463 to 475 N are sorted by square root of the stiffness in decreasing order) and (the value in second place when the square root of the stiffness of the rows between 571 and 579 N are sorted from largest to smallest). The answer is 0.1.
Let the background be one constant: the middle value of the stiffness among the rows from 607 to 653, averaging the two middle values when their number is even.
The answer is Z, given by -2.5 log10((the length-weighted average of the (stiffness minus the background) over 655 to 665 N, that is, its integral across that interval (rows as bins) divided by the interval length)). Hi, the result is -3.3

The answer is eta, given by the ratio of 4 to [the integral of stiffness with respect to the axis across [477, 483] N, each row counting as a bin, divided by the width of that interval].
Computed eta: 0.0140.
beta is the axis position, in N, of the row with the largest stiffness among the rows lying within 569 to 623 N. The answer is 606.0 N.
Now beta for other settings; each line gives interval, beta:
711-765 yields 718.0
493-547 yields 544.0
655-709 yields 708.0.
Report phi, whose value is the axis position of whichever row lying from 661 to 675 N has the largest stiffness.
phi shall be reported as 662.0 N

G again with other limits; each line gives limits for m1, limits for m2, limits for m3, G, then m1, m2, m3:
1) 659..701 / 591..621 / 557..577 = 369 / 338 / 329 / 301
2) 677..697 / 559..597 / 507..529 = 354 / 333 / 306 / 288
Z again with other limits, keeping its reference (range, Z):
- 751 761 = -4.3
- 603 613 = -3.1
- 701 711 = -3.6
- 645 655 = -1.1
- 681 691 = -2.3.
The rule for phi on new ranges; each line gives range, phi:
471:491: 484.0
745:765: 756.0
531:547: 544.0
